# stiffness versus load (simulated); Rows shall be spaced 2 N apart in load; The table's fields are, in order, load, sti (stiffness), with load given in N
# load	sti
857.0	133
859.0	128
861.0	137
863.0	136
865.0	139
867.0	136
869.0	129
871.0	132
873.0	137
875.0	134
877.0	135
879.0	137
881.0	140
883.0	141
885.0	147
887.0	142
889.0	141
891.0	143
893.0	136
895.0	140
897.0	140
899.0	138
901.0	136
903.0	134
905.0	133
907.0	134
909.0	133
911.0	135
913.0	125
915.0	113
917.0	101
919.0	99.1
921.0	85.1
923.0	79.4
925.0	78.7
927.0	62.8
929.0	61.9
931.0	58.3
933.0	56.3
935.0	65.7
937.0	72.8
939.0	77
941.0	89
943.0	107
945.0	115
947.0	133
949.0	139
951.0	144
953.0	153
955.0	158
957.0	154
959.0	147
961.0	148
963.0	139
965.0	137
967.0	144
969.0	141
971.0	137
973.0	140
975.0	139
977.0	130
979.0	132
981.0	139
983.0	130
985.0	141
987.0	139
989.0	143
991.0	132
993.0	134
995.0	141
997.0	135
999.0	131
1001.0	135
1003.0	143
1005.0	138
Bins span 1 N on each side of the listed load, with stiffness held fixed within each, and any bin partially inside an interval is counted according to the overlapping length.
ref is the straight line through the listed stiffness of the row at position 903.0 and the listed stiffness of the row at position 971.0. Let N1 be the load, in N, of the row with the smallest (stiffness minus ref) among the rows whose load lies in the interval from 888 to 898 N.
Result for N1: 893.0 N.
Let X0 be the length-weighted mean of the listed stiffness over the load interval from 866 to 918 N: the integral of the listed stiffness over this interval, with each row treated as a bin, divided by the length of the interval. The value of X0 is 134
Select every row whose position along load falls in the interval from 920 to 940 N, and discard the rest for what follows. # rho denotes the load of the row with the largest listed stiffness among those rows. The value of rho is 921.0 N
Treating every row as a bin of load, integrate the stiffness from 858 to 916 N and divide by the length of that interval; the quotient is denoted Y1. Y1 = 136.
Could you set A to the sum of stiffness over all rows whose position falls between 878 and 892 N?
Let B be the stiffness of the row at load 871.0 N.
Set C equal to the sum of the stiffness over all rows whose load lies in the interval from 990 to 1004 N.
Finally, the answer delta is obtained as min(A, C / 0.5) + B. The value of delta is 1123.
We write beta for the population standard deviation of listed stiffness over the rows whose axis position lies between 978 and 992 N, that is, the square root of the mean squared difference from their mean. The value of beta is 5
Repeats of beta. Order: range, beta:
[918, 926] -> 8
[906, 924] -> 20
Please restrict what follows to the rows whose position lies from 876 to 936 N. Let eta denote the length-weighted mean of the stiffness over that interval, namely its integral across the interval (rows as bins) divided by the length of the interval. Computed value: 116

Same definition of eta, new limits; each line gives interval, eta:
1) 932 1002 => 129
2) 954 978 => 143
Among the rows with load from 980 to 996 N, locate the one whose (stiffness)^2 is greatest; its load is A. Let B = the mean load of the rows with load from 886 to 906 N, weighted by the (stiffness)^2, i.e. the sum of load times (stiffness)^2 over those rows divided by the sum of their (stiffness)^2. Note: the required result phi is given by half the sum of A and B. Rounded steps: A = 989.0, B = 895.8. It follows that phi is 942.4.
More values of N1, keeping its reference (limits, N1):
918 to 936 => 933.0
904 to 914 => 913.0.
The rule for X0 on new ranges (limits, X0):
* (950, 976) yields 145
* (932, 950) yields 95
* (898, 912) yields 135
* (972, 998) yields 137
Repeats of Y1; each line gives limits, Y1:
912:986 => 115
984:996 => 138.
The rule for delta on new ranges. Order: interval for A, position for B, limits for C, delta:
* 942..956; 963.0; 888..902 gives 1088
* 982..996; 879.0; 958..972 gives 1097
